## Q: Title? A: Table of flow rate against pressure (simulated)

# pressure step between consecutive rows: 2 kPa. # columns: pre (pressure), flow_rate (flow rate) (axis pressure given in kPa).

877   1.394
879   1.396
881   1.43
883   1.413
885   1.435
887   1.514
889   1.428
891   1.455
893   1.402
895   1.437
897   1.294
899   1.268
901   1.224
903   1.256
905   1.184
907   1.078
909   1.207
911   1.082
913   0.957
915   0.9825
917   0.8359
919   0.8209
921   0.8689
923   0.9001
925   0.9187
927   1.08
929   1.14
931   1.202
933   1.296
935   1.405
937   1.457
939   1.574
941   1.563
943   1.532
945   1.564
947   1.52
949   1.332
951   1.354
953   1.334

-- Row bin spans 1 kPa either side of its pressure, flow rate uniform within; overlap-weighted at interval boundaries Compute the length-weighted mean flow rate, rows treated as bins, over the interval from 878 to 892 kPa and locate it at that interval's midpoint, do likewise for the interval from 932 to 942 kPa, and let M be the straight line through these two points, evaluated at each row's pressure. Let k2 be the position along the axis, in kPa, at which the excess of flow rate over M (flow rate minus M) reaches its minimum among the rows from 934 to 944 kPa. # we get 935 kPa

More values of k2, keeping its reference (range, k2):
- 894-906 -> 905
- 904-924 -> 919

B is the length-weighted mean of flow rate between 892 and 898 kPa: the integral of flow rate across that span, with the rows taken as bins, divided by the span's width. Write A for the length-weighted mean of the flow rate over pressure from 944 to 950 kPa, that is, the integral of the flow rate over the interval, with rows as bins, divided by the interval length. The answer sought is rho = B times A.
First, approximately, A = 1.5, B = 1.38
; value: 2.03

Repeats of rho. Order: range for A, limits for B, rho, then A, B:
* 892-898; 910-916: 1.39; 1.4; 1.01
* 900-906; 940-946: 1.90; 1.2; 1.55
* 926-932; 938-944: 1.78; 1.1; 1.56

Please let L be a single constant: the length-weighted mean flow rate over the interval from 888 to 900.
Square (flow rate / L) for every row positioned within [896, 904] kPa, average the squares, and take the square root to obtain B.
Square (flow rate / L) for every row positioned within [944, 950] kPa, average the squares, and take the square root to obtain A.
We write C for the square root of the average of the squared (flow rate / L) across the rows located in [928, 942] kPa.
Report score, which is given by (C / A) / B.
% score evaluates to 1.03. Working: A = 1.07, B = 0.91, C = 1.00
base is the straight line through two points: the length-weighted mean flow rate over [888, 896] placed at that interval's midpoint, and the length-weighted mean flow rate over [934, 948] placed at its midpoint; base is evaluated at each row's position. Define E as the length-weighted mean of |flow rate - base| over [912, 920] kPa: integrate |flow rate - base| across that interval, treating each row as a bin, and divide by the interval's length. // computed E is 0.57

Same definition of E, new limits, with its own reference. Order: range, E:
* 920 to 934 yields 0.43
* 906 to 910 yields 0.32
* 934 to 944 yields 0.05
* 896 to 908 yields 0.23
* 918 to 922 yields 0.63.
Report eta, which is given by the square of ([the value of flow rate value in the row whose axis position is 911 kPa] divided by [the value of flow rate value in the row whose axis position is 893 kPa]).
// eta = 0.60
